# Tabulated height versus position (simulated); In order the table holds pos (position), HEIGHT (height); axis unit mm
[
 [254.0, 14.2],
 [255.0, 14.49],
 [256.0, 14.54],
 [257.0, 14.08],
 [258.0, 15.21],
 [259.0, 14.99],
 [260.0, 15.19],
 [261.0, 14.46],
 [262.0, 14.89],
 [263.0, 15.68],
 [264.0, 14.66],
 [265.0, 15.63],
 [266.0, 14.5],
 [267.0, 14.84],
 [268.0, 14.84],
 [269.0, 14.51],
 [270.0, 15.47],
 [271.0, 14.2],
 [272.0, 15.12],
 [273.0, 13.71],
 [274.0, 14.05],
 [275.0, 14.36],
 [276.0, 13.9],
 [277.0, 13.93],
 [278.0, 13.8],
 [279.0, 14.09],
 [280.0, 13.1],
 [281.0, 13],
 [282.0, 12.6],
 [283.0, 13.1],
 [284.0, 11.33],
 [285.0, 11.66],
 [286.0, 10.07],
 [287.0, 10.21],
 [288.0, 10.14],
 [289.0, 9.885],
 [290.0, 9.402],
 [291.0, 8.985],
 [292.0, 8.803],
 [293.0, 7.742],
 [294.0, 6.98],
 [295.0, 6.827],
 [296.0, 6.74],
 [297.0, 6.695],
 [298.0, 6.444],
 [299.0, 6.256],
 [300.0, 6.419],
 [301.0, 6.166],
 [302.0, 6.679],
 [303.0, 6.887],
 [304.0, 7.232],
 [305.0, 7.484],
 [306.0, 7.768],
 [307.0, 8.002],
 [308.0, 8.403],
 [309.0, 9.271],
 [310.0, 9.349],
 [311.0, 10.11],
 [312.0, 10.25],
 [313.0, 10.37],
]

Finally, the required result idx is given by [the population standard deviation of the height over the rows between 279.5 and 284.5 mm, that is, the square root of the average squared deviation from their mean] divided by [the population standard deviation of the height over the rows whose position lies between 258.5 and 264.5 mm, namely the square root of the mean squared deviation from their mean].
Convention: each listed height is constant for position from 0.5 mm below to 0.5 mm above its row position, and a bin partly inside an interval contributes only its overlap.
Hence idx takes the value 1.7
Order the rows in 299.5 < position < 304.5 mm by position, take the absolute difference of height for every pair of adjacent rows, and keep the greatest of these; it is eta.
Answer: 0.5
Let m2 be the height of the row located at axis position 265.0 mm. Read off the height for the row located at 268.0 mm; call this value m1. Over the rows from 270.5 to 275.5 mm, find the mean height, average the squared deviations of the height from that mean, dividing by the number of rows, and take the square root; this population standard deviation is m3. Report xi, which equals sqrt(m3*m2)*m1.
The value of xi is 40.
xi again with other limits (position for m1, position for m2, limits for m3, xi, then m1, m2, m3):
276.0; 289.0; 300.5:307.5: 34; 13.9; 9.885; 0.60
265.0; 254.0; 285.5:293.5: 53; 15.63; 14.2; 0.80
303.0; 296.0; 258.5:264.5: 11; 6.887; 6.74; 0.39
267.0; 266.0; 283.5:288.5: 46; 14.84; 14.5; 0.67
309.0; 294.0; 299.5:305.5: 16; 9.271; 6.98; 0.45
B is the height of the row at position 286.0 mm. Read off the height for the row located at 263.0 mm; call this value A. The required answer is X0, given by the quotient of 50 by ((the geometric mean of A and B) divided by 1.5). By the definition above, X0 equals 6.0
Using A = 15.68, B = 10.07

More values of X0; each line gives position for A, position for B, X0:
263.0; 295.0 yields 7.2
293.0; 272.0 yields 6.9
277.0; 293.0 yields 7.2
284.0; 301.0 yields 9.0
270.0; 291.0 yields 6.4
